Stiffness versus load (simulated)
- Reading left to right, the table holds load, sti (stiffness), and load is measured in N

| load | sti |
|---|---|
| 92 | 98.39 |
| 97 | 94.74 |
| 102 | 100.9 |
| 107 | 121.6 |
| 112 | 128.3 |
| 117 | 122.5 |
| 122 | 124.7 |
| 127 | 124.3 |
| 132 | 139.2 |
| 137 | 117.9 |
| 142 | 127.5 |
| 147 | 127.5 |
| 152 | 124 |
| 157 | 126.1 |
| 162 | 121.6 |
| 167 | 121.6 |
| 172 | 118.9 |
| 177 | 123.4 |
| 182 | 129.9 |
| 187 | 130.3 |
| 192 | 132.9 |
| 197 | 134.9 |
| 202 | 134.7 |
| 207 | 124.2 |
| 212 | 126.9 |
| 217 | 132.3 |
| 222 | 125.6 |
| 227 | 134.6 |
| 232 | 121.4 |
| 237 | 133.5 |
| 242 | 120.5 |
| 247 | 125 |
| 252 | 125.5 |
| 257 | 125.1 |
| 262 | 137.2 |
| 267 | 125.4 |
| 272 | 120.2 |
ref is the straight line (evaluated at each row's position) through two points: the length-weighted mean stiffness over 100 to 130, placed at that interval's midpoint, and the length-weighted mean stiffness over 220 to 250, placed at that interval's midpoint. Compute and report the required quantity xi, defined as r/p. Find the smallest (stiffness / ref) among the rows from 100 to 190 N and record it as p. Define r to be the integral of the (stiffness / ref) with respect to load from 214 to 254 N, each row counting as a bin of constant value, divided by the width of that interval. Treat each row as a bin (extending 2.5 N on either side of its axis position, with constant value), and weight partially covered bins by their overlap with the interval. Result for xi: 1.20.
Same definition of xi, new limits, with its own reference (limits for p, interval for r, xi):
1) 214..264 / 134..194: 1.07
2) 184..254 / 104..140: 1.09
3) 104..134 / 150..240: 1.01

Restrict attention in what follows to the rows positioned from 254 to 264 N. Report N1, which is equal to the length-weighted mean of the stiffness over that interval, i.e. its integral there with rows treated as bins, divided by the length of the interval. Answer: 131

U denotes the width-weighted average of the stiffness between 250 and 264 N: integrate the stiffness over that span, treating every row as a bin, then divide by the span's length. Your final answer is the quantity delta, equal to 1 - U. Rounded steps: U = 129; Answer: -128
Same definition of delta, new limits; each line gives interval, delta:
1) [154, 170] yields -122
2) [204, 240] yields -127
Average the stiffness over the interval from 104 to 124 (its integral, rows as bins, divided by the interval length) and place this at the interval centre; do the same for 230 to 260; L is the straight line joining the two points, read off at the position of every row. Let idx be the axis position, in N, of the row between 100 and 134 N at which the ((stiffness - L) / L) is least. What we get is 102 N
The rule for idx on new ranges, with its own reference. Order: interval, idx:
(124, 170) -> 137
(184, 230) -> 207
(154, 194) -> 172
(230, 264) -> 242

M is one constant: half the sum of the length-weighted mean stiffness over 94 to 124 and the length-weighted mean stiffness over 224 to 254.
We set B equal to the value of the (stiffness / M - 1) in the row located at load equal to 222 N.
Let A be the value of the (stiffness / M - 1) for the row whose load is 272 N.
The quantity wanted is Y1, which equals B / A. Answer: -7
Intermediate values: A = -0.01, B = 0.039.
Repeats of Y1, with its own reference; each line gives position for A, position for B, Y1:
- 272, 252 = -7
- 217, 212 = 1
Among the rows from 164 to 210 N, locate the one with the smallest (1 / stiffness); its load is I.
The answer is 197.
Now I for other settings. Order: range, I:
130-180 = 132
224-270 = 262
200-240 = 202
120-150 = 132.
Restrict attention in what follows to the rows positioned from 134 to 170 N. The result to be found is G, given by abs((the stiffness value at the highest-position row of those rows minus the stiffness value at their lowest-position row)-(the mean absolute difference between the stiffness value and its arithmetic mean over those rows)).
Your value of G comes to 1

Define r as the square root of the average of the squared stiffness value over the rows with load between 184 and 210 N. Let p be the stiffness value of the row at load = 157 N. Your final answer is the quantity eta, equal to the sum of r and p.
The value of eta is 258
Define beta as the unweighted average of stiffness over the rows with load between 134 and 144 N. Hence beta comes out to 123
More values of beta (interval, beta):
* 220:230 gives 130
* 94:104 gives 98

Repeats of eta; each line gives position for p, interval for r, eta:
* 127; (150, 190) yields 249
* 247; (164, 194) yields 251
